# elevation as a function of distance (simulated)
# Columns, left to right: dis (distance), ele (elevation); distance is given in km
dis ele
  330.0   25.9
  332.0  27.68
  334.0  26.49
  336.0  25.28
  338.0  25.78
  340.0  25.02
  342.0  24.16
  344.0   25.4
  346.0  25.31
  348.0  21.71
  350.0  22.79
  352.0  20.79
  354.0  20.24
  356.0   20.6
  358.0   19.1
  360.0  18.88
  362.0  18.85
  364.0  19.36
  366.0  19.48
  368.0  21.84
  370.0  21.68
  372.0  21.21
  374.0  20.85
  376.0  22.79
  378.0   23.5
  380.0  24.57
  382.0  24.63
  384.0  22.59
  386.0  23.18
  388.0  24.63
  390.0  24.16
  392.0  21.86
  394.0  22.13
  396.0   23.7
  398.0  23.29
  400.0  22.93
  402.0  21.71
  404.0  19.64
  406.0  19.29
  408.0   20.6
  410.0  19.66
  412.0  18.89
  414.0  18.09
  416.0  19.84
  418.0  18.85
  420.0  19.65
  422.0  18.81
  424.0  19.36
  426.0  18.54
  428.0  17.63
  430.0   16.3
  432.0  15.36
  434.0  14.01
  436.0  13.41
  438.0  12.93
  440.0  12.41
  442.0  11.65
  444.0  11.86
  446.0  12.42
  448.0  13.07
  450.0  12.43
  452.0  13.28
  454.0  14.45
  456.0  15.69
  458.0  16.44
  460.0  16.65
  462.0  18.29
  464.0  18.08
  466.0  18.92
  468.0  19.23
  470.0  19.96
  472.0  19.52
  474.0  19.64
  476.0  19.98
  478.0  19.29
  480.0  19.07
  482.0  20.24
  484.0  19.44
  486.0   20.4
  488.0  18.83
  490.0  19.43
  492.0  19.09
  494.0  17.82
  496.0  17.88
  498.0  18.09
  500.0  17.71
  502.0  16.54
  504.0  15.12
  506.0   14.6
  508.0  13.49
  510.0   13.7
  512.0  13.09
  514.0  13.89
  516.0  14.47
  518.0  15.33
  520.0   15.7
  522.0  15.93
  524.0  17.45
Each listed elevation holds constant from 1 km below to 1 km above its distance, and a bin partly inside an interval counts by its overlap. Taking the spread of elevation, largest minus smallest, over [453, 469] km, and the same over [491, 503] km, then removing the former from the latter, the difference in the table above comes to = -2.2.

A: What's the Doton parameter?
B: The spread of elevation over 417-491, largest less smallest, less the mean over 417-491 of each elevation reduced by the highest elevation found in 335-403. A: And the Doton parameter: 17.6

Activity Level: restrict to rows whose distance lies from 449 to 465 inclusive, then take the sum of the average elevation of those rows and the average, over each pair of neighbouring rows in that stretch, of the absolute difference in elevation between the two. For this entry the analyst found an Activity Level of 17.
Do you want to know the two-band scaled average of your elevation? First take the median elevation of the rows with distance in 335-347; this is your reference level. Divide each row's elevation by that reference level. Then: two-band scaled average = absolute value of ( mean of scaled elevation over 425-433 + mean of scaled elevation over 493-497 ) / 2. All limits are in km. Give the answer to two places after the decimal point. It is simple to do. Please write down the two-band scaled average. 0.69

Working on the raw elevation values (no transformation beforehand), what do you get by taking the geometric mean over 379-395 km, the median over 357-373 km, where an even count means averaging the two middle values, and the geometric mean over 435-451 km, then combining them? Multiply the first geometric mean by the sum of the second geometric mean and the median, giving 749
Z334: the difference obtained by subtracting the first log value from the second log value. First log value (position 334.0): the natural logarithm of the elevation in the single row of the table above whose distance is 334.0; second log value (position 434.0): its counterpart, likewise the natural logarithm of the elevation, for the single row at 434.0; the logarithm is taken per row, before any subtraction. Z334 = -0.64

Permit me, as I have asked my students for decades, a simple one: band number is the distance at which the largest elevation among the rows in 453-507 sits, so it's 486.0 km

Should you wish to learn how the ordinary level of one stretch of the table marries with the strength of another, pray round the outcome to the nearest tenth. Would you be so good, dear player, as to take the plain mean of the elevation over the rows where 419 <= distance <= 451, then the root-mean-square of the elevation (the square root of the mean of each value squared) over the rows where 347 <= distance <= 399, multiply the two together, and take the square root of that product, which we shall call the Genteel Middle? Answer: 18.1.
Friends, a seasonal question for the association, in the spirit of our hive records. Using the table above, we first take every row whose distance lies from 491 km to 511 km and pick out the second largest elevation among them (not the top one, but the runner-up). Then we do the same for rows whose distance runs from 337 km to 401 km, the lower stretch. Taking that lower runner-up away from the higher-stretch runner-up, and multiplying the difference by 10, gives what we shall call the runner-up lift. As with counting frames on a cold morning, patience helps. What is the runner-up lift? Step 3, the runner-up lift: -73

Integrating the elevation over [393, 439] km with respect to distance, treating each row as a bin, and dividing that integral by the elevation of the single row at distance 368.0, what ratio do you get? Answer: 39.8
